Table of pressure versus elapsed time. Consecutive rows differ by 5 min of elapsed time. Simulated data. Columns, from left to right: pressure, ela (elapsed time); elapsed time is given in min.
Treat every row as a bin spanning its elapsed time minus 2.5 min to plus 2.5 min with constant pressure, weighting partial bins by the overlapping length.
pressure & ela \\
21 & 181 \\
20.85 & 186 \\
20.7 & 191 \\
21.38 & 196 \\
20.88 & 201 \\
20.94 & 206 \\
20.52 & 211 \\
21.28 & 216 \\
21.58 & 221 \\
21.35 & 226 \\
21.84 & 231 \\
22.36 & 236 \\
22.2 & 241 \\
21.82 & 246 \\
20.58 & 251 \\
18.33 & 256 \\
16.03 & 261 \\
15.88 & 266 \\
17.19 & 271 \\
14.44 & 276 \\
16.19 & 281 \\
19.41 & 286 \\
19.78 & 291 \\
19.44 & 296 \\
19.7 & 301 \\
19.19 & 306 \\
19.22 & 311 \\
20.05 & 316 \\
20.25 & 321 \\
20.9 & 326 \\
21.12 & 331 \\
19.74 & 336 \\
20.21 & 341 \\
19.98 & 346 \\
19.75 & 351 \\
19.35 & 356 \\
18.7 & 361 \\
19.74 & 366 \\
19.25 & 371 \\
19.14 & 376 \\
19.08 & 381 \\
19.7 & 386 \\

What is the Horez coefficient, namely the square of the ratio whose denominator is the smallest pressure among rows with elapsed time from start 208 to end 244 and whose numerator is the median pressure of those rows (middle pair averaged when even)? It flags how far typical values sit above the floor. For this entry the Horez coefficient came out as 1.11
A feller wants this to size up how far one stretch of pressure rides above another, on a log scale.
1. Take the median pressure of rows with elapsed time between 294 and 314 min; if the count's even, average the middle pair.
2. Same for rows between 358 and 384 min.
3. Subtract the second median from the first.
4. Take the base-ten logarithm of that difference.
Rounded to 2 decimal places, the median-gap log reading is -0.72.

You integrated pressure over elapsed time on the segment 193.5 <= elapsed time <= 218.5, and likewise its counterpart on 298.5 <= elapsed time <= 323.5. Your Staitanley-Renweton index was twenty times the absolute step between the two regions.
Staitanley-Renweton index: 659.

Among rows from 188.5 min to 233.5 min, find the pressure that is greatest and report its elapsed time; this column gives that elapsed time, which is 231 min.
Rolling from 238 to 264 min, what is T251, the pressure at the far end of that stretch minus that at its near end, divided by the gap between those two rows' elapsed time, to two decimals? -0.31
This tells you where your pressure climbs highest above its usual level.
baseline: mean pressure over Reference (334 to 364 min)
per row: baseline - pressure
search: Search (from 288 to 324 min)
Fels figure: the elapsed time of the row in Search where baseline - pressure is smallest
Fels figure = 321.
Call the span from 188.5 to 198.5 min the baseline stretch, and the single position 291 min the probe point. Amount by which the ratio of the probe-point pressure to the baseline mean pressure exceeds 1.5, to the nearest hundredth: -0.56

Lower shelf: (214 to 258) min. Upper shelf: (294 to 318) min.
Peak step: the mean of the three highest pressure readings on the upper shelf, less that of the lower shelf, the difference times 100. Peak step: -240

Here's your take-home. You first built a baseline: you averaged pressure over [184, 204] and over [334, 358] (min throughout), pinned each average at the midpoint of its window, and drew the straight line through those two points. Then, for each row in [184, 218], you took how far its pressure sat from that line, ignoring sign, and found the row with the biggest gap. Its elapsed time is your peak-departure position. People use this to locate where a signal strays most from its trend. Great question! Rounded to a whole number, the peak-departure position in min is 216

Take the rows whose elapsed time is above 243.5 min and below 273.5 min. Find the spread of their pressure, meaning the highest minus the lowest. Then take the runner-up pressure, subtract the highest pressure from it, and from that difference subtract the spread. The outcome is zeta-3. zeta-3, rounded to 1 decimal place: -7.2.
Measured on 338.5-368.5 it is -1.7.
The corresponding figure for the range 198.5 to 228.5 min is -1.3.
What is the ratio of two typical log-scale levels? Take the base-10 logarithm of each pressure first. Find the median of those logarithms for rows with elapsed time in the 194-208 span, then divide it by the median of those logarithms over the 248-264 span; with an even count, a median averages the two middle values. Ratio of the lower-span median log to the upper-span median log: 1.05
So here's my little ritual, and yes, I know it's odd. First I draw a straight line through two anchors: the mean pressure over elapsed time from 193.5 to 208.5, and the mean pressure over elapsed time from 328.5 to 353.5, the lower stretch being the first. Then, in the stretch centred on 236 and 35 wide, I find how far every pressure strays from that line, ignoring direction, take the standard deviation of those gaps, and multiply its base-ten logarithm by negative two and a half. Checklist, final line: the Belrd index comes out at 0.8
